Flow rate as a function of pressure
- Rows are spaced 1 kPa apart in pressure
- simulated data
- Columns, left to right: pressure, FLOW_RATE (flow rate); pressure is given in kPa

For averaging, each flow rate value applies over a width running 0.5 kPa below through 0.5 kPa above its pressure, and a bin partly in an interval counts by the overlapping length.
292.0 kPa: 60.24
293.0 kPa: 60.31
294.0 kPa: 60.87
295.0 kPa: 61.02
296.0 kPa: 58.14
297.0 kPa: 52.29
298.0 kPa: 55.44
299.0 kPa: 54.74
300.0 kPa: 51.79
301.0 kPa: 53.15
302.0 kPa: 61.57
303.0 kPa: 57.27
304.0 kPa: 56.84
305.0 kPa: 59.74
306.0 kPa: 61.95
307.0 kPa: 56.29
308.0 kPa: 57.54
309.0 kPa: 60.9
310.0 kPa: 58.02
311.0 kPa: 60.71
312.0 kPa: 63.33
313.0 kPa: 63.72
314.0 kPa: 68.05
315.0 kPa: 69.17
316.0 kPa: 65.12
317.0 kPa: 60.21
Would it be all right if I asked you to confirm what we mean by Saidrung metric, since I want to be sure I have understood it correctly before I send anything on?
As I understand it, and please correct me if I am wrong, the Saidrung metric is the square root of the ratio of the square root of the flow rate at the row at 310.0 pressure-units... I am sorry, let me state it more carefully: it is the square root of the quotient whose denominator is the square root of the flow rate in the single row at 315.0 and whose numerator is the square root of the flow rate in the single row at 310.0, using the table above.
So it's 0.957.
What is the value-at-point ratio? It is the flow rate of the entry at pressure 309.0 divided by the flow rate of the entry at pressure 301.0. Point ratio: 1.15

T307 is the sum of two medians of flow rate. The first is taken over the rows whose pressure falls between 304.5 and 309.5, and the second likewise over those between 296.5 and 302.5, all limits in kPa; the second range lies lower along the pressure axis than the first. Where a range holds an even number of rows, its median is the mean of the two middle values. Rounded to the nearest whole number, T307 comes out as 114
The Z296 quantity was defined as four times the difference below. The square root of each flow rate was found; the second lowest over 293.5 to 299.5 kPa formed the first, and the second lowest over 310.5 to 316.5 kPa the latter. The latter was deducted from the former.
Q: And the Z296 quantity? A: -2.24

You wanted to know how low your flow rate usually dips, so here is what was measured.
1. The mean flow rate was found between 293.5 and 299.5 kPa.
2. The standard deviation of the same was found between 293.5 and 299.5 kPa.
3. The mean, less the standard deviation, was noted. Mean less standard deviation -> 54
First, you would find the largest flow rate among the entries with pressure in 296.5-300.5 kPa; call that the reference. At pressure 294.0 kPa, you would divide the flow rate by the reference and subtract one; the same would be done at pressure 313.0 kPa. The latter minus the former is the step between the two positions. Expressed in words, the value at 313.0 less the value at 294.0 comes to 0.05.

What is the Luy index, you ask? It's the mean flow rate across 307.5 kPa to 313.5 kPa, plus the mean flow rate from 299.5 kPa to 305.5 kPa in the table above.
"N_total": 117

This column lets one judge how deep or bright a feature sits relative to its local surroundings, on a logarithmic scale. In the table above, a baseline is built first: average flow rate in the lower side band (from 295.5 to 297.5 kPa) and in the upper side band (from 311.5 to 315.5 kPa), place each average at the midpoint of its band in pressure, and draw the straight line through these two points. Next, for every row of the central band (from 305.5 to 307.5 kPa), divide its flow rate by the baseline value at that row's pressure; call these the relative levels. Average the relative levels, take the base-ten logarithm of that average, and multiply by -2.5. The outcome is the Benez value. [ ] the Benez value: 0.044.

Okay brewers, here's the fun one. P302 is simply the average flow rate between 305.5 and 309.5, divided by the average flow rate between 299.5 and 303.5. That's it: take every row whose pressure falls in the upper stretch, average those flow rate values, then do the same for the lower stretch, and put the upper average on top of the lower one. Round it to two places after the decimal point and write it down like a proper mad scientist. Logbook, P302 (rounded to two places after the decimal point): 1.06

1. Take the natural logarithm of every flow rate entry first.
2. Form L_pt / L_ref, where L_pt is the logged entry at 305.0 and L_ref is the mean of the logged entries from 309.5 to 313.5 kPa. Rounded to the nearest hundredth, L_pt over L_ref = 0.99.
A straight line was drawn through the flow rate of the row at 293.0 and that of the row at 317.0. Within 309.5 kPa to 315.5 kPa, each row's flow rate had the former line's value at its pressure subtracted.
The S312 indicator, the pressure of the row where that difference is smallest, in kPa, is 310.0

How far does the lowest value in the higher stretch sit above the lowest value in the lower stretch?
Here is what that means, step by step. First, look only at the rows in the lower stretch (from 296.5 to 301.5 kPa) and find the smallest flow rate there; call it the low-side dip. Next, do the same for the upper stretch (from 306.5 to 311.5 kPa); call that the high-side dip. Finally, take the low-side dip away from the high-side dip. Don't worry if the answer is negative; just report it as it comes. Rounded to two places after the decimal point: 4.50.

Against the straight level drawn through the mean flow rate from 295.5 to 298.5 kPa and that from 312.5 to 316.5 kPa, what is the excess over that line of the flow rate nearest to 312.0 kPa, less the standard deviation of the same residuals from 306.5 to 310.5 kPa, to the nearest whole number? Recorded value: -3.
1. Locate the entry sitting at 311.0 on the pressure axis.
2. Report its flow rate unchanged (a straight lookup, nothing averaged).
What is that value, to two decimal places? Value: 60.71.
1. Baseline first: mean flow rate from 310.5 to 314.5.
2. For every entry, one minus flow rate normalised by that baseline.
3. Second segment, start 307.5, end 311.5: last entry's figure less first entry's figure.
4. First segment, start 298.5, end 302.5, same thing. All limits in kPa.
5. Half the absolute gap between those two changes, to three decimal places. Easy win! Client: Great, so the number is 0.029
